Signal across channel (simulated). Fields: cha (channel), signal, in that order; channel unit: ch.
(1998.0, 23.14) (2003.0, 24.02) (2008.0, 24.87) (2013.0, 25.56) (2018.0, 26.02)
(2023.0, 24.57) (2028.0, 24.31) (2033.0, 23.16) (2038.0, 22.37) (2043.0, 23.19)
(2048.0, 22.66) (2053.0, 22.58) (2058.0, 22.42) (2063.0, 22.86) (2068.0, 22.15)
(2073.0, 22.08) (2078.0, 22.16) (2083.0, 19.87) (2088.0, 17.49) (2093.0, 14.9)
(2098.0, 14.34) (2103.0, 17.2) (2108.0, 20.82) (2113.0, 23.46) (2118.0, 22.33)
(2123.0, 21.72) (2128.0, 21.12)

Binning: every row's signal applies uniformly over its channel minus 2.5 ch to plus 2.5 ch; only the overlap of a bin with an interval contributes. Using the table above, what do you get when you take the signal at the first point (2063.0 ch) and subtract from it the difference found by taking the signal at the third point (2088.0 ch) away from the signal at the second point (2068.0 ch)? 18.2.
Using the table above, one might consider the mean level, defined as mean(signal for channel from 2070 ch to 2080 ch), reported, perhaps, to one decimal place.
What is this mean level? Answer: 22.1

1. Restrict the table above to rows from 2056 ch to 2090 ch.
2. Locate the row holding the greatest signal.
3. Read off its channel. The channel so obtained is 2063.0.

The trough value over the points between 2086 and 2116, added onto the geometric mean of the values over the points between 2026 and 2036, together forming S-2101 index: 38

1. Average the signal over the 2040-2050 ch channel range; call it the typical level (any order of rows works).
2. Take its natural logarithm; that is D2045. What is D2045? 3.13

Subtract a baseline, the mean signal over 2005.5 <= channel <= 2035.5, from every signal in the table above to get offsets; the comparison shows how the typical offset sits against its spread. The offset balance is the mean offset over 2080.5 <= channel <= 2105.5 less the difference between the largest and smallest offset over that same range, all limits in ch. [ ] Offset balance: -14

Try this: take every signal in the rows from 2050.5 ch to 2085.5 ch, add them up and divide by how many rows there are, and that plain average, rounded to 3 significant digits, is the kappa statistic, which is 22.0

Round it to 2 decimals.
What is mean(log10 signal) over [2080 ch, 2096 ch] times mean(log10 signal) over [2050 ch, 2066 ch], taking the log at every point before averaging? 1.68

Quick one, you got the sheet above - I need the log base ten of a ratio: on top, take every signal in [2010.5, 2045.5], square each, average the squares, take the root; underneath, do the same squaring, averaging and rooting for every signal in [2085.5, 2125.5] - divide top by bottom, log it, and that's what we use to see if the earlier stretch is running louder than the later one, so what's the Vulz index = 0.10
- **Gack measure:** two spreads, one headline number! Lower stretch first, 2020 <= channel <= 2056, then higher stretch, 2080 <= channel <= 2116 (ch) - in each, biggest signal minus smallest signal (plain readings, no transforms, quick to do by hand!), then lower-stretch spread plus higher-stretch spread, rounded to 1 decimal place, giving 11.3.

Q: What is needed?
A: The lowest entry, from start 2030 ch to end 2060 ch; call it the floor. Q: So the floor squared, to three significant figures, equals 500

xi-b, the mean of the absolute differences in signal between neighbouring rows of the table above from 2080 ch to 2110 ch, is 2.40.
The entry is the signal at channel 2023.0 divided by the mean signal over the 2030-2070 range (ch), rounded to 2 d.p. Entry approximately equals 1.08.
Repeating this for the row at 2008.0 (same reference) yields 1.10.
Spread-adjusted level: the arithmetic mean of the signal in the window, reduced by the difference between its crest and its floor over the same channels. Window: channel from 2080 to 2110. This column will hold 11.0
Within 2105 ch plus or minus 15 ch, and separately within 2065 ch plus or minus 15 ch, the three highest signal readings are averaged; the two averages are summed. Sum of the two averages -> 44.8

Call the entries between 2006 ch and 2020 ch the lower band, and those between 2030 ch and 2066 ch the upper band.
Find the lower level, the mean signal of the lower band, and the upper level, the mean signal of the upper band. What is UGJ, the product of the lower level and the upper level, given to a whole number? 580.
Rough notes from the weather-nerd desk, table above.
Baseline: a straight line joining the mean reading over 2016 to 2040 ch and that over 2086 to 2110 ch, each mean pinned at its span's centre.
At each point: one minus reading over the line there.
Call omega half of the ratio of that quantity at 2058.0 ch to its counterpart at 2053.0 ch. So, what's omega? 0.68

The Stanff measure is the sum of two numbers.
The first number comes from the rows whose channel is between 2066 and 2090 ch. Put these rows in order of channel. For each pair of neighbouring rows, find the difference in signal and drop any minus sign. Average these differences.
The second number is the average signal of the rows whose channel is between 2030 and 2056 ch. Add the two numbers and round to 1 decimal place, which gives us 24.0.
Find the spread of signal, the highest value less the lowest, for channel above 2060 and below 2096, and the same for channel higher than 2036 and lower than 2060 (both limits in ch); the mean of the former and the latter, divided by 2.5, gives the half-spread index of 1.76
